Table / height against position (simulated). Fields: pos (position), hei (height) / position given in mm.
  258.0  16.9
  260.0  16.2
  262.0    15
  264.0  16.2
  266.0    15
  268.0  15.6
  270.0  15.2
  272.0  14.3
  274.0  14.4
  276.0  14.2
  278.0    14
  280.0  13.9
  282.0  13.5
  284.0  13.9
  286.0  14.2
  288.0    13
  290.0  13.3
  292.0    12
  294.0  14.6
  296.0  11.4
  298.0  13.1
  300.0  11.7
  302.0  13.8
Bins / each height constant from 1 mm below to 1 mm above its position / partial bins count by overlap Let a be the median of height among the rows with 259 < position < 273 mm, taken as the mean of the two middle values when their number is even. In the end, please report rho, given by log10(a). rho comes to 1.18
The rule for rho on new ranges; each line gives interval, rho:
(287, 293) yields 1.11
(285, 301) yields 1.12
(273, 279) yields 1.15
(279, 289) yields 1.14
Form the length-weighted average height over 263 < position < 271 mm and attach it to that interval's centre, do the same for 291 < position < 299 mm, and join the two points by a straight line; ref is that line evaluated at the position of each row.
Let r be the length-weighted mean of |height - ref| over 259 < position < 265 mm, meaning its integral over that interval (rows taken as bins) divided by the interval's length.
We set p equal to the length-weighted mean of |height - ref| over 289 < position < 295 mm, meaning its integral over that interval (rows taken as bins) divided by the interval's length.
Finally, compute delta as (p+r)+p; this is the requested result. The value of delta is 2.4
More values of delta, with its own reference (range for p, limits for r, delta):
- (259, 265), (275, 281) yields 1.3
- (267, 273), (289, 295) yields 1.6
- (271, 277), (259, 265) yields 1.5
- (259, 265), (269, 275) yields 1.3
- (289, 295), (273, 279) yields 2.3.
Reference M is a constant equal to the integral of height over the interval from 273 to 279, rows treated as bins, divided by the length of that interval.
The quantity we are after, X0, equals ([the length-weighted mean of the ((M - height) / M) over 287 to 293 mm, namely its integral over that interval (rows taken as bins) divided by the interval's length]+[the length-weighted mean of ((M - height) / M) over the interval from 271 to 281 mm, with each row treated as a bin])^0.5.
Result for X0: 0.322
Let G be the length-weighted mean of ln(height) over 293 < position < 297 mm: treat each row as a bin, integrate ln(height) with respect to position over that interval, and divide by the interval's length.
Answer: 2.56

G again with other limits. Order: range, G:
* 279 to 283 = 2.62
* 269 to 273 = 2.69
